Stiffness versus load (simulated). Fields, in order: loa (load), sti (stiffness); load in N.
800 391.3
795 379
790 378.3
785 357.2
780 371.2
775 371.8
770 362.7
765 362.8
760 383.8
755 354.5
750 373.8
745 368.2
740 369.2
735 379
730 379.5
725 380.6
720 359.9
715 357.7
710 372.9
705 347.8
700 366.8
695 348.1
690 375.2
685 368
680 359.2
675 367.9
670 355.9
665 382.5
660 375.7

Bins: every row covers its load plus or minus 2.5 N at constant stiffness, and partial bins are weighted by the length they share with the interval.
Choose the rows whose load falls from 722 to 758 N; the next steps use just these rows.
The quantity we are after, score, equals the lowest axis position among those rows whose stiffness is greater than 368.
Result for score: 725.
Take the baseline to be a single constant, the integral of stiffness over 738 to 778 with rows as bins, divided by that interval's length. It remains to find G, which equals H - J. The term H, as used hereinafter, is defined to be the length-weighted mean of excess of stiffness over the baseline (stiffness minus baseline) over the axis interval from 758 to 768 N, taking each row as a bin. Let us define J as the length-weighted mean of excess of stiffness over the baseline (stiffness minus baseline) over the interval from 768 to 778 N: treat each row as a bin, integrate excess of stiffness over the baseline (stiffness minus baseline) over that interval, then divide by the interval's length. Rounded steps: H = 4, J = -1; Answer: 5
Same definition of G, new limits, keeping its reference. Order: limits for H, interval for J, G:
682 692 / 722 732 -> -8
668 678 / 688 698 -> 1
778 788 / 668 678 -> 2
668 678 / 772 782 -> -9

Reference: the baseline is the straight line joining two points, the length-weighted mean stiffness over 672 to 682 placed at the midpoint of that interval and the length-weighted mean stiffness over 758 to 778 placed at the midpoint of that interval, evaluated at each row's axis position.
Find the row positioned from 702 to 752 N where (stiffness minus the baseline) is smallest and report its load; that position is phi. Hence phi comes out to 705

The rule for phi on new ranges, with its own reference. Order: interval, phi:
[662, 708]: 705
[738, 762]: 755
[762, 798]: 785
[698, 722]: 705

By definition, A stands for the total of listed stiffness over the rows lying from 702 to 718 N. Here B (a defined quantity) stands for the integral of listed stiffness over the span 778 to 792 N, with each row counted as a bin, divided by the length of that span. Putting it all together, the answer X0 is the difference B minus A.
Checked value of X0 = -710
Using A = 1078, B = 368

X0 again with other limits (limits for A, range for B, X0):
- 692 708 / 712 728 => -696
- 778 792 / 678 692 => -739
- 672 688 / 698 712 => -733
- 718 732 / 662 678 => -751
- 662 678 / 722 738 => -728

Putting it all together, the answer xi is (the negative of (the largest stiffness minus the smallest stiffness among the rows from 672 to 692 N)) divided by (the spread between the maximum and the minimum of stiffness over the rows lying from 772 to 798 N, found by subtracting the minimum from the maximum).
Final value -0.73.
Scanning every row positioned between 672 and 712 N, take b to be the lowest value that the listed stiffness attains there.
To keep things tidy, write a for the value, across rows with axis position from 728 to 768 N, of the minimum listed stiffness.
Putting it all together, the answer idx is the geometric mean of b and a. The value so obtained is 351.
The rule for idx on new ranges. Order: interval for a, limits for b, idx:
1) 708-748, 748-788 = 356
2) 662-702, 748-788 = 351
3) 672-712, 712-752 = 353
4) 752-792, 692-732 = 351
